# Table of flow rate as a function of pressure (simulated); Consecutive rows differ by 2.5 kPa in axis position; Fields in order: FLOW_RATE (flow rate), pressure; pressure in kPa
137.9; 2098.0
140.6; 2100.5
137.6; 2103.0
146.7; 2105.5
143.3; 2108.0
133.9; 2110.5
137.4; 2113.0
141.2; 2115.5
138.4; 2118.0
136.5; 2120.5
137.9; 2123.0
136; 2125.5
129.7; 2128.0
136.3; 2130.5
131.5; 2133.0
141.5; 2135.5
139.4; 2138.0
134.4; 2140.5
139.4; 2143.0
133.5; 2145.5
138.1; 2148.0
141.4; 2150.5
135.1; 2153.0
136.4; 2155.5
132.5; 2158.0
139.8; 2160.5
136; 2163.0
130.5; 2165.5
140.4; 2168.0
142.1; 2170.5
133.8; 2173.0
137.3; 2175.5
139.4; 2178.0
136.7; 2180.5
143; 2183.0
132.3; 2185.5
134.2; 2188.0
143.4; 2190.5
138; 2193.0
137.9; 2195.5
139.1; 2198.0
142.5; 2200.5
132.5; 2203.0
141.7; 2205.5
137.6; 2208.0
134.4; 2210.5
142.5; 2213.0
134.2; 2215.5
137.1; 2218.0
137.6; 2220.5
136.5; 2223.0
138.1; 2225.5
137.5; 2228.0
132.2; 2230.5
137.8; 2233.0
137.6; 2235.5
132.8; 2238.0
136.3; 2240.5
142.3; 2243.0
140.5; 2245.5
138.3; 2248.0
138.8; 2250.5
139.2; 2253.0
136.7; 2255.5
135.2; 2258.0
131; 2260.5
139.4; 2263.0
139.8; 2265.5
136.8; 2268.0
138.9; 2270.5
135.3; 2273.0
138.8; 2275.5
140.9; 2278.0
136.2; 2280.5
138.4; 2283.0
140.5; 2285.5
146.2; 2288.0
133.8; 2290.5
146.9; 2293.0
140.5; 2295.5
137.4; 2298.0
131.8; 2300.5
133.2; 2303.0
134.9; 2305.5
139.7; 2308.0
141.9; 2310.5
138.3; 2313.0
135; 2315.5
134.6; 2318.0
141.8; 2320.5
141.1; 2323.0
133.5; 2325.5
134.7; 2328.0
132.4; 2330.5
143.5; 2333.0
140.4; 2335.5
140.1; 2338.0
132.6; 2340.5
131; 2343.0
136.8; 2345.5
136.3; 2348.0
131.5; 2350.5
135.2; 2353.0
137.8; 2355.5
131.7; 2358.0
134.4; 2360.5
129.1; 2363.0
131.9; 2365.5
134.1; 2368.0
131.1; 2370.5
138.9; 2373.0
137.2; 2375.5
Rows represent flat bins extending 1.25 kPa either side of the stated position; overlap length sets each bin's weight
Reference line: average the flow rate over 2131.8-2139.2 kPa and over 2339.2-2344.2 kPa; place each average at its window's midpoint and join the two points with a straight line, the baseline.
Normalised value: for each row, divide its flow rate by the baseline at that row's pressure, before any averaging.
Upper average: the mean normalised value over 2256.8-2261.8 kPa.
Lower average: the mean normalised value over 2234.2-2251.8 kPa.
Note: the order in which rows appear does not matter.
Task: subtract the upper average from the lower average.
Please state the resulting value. 0.034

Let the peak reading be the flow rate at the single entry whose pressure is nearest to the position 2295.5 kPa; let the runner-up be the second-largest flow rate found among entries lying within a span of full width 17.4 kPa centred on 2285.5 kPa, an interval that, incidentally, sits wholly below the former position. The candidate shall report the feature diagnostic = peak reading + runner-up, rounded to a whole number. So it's 287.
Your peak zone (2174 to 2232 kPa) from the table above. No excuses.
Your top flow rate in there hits 143.4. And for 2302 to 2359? 143.5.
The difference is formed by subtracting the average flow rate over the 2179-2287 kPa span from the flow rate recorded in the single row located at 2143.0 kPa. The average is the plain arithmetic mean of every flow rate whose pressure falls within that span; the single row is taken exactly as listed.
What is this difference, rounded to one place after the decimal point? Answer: 1.7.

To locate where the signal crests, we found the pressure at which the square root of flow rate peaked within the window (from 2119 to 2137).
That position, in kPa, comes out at 2135.5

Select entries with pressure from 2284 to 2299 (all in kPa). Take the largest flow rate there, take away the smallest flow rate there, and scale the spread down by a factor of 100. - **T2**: 0.131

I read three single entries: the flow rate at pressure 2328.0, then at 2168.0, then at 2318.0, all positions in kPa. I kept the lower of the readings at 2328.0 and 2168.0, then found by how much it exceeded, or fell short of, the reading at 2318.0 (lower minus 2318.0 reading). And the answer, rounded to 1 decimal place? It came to 0.1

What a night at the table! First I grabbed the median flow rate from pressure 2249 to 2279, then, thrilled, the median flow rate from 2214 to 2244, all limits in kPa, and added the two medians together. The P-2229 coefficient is 276.1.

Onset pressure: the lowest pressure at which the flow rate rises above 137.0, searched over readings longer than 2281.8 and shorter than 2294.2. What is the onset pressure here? 2283.0 kPa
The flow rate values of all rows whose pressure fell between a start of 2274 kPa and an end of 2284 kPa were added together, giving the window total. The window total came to 554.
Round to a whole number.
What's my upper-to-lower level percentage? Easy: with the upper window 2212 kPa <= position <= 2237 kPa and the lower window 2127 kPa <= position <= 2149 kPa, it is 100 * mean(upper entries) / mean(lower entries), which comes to 101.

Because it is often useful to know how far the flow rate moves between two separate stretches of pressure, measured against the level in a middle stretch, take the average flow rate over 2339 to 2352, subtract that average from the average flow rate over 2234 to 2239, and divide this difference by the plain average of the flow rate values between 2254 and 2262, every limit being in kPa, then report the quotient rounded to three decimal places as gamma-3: 0.012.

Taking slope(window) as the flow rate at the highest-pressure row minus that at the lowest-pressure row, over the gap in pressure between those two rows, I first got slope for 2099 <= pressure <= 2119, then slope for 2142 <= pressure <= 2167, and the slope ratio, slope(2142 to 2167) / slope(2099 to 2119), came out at 3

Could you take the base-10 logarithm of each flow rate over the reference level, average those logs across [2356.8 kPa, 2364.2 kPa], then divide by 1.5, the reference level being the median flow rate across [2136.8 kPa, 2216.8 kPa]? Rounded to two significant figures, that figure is -0.013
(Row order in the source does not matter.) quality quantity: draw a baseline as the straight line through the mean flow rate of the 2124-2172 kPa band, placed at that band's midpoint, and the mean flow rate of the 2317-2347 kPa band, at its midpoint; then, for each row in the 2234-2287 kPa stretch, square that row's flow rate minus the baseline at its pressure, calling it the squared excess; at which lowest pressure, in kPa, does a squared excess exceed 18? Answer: 2243.0 kPa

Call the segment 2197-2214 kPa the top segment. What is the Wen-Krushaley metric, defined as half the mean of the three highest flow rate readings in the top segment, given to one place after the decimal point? 71.1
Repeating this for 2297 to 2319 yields 70.0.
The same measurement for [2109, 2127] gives 69.6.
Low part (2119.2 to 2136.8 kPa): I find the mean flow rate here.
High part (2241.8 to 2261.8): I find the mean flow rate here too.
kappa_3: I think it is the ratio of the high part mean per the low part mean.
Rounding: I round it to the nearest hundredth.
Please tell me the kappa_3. 1.02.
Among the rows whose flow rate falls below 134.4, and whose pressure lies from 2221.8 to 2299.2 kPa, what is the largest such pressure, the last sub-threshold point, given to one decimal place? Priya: 2290.5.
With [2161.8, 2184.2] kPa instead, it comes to 2173.0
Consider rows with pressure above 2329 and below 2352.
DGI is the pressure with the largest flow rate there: 2333.0 kPa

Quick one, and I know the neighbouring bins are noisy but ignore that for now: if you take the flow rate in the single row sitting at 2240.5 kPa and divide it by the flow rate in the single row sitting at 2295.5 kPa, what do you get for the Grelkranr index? 0.97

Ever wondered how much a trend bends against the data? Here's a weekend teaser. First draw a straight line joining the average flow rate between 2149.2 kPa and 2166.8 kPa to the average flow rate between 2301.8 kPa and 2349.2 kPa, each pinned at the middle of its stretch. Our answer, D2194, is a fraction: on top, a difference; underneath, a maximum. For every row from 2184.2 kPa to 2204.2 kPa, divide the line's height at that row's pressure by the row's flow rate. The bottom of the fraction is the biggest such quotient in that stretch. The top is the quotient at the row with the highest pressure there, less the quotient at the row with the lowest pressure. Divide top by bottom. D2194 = -0.001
